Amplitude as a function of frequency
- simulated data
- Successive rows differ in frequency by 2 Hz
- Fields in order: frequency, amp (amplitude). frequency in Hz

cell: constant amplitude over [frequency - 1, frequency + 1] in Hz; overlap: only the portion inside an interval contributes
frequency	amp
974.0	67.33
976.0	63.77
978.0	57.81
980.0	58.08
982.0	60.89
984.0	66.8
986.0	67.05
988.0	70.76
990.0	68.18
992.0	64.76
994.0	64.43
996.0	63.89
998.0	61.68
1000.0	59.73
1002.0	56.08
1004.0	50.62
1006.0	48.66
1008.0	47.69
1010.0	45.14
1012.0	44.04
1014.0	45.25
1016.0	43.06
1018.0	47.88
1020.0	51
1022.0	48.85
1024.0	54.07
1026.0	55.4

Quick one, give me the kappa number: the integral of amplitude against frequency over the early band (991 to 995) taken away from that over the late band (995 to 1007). 423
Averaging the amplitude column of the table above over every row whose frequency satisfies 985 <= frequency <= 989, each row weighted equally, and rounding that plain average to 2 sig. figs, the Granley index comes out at 69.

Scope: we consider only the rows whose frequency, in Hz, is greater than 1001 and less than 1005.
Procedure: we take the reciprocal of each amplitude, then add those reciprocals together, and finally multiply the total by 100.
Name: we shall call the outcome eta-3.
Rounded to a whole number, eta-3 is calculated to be 4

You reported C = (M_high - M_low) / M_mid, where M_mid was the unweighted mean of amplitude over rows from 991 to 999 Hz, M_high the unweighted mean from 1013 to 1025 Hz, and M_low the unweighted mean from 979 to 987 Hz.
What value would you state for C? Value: -0.23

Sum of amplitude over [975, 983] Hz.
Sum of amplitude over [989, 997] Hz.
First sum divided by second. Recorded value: 0.92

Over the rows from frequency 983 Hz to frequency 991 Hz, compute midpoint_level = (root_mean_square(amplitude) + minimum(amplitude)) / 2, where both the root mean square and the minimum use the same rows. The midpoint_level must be 68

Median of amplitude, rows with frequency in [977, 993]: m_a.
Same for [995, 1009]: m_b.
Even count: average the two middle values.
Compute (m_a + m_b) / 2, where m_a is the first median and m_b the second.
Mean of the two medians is 61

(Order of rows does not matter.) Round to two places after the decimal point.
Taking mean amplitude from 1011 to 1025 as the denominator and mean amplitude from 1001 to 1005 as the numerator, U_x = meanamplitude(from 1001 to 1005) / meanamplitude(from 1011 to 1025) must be 1.12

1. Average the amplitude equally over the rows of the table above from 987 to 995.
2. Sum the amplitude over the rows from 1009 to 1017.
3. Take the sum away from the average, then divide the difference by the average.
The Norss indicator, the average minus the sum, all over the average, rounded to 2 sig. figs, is -1.6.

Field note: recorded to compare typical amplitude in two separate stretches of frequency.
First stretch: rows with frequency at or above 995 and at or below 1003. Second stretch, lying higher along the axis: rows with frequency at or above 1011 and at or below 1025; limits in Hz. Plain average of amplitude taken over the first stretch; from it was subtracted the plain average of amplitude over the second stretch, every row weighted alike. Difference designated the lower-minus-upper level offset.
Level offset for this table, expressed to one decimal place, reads 12.6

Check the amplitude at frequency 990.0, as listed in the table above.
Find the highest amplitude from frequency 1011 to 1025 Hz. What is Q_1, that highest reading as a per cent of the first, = 79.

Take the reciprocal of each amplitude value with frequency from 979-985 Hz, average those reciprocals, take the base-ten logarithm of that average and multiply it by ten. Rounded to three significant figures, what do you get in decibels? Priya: -17.9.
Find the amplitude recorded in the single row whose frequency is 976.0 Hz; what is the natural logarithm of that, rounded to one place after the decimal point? 4.2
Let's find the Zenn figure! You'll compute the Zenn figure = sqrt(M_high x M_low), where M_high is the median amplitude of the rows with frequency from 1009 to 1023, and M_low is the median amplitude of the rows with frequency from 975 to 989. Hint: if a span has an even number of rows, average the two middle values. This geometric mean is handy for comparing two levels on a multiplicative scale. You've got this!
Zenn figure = 54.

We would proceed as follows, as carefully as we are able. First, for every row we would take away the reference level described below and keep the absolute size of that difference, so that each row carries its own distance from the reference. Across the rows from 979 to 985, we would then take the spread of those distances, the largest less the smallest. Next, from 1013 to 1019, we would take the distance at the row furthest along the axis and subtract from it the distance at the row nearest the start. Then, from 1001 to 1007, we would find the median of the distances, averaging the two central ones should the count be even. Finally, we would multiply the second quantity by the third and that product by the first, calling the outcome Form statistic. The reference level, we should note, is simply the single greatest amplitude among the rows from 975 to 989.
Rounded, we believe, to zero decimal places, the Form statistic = -462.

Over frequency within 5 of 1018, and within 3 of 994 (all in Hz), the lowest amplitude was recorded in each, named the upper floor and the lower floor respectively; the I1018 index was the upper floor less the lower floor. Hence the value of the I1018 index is -21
